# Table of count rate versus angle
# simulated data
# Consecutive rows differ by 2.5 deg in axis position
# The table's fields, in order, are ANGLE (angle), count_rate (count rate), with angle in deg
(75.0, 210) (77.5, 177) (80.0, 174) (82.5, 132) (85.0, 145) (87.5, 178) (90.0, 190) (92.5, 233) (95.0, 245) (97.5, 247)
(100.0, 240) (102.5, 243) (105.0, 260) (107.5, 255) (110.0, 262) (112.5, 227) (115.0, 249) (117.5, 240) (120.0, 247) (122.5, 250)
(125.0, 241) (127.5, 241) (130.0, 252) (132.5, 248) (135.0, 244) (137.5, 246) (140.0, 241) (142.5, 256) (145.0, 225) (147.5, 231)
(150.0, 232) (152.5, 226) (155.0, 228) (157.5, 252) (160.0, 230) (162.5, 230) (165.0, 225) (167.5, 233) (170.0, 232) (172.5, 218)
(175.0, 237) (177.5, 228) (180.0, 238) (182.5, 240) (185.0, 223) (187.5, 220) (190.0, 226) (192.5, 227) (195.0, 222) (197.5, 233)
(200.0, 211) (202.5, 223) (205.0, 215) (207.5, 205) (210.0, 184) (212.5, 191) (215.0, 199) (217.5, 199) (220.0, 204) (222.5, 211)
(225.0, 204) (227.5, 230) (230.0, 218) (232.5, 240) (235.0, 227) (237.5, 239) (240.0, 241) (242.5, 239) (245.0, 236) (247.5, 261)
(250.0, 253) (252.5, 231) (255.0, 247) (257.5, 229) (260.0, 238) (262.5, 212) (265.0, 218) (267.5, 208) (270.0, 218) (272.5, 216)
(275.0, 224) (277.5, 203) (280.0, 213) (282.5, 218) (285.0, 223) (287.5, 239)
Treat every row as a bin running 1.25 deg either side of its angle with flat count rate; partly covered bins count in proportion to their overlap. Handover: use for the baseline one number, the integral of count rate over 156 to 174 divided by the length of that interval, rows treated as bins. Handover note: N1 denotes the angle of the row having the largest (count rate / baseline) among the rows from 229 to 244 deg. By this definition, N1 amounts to 240.0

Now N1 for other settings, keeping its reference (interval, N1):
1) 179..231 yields 182.5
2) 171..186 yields 182.5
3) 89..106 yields 105.0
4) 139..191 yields 142.5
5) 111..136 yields 130.0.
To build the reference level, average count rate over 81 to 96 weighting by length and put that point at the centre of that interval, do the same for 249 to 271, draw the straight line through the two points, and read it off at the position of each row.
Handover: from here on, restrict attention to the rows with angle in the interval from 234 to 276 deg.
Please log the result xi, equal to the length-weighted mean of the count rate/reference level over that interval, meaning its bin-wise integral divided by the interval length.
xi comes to 1.02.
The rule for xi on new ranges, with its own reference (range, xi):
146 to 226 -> 1.06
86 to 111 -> 1.24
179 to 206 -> 1.07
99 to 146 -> 1.27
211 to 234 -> 0.96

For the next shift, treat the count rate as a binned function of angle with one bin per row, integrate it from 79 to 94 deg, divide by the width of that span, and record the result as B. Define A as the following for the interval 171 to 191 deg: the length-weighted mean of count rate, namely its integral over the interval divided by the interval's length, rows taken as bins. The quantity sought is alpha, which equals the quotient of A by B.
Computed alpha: 1.30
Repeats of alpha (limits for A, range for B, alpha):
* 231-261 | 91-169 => 1.00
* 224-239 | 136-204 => 0.98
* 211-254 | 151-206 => 0.99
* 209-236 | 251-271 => 0.93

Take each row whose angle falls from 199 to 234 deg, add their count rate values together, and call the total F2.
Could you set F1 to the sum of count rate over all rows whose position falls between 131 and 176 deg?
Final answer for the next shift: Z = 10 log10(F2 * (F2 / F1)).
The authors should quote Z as 33.1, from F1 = 4234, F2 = 2934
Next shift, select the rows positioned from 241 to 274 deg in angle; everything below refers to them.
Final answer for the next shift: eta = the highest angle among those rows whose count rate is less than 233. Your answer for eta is 272.5 deg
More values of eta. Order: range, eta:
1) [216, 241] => 235.0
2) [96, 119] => 112.5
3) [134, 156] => 155.0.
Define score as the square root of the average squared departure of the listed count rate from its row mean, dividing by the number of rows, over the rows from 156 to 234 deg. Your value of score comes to 15.4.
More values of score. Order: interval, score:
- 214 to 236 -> 14.0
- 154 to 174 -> 9.1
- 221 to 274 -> 15.0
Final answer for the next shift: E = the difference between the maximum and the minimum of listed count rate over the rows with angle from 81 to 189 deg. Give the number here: 130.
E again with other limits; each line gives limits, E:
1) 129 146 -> 31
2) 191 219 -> 49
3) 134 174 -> 38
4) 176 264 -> 77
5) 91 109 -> 27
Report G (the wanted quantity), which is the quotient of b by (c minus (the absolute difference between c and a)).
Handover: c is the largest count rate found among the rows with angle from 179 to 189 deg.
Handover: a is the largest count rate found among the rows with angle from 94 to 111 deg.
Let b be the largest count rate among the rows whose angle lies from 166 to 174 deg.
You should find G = 1.07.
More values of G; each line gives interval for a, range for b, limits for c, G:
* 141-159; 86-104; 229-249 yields 0.96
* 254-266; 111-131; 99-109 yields 1.02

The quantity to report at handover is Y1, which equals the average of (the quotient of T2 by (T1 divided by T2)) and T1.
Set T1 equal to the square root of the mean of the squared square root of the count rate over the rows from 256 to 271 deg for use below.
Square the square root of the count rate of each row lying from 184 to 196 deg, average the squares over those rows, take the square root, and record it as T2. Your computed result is 15.0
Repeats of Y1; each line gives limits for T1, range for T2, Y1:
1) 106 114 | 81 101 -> 14.3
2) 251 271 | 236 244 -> 15.5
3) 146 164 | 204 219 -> 14.1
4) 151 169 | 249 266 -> 15.3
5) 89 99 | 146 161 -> 15.3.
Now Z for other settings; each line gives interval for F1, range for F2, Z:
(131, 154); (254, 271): 30.6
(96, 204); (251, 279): 27.7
